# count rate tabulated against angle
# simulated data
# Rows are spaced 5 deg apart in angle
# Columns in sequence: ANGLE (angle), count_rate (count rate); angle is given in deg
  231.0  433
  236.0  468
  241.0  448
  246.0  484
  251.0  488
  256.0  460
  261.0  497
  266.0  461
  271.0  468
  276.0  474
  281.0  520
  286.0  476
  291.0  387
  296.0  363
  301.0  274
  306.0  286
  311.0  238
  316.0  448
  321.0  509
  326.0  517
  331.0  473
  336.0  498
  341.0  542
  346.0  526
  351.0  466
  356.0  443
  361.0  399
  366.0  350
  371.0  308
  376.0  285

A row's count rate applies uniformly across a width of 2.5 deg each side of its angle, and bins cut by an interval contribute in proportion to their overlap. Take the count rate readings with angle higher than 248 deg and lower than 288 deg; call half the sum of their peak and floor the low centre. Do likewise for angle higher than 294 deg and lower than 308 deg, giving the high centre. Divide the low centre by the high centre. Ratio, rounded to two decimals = 1.54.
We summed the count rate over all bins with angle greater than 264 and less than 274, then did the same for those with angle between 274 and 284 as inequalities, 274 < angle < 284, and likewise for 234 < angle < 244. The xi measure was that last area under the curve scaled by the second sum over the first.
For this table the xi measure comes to 980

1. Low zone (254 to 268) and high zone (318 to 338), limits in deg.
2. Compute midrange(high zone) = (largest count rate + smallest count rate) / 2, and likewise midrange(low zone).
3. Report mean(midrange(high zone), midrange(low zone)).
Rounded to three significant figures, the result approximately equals 487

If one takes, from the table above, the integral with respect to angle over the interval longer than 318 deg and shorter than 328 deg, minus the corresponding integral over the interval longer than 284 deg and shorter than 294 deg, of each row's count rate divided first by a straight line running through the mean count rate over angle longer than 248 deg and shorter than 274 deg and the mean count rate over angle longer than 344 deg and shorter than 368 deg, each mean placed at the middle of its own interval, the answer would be 2.1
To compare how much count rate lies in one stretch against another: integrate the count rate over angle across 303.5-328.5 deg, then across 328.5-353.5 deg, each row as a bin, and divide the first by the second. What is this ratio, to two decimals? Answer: 0.80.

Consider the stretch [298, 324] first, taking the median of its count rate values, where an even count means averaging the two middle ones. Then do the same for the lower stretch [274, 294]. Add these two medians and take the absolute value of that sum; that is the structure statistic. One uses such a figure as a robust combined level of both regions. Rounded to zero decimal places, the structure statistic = 761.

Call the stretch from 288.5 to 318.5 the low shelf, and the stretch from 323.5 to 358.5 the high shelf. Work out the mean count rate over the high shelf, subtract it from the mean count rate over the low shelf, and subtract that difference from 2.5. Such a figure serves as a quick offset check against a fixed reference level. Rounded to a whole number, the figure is 165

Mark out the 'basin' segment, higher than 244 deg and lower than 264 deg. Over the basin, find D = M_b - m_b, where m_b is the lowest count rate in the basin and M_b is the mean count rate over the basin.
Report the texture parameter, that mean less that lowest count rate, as 22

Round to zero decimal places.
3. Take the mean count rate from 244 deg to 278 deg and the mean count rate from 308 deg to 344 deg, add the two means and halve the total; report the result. 468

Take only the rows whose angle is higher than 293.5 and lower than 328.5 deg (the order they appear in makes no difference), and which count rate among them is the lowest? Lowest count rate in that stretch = 238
